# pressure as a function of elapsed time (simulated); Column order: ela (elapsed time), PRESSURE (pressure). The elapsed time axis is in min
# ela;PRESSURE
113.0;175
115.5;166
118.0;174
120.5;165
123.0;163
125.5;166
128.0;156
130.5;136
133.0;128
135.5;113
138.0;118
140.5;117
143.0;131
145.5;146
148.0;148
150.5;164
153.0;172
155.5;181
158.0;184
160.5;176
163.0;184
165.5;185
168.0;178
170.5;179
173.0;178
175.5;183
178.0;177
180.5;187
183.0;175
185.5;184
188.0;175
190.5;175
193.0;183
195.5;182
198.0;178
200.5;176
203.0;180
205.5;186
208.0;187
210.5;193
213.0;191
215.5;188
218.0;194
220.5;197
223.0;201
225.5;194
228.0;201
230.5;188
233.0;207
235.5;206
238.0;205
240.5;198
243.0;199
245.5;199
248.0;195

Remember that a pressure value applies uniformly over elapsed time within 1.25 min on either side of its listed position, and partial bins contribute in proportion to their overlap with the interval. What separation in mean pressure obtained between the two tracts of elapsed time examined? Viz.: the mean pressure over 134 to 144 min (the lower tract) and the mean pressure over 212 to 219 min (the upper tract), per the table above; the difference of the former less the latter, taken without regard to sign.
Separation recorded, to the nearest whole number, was 71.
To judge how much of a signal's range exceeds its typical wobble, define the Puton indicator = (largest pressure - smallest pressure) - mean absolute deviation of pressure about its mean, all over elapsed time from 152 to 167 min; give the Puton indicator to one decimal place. 8.8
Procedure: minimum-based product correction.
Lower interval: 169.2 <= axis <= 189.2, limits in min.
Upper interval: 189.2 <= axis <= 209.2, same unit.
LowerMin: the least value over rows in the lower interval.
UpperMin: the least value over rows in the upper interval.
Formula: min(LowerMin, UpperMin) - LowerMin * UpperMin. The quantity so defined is -30450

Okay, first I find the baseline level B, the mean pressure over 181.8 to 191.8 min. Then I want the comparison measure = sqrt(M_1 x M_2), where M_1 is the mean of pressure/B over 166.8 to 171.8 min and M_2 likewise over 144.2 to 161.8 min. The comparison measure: 0.97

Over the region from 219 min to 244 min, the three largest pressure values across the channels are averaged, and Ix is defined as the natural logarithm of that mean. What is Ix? 5.33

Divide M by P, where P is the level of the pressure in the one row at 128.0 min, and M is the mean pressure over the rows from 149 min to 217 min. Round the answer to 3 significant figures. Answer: 1.16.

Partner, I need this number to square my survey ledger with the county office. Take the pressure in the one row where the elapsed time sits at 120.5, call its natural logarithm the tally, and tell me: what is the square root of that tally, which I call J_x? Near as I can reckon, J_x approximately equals 2.26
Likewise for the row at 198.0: 2.28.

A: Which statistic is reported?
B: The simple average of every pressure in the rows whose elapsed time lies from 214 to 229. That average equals 196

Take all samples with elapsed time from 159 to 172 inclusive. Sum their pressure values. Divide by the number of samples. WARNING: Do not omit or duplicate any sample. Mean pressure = 180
